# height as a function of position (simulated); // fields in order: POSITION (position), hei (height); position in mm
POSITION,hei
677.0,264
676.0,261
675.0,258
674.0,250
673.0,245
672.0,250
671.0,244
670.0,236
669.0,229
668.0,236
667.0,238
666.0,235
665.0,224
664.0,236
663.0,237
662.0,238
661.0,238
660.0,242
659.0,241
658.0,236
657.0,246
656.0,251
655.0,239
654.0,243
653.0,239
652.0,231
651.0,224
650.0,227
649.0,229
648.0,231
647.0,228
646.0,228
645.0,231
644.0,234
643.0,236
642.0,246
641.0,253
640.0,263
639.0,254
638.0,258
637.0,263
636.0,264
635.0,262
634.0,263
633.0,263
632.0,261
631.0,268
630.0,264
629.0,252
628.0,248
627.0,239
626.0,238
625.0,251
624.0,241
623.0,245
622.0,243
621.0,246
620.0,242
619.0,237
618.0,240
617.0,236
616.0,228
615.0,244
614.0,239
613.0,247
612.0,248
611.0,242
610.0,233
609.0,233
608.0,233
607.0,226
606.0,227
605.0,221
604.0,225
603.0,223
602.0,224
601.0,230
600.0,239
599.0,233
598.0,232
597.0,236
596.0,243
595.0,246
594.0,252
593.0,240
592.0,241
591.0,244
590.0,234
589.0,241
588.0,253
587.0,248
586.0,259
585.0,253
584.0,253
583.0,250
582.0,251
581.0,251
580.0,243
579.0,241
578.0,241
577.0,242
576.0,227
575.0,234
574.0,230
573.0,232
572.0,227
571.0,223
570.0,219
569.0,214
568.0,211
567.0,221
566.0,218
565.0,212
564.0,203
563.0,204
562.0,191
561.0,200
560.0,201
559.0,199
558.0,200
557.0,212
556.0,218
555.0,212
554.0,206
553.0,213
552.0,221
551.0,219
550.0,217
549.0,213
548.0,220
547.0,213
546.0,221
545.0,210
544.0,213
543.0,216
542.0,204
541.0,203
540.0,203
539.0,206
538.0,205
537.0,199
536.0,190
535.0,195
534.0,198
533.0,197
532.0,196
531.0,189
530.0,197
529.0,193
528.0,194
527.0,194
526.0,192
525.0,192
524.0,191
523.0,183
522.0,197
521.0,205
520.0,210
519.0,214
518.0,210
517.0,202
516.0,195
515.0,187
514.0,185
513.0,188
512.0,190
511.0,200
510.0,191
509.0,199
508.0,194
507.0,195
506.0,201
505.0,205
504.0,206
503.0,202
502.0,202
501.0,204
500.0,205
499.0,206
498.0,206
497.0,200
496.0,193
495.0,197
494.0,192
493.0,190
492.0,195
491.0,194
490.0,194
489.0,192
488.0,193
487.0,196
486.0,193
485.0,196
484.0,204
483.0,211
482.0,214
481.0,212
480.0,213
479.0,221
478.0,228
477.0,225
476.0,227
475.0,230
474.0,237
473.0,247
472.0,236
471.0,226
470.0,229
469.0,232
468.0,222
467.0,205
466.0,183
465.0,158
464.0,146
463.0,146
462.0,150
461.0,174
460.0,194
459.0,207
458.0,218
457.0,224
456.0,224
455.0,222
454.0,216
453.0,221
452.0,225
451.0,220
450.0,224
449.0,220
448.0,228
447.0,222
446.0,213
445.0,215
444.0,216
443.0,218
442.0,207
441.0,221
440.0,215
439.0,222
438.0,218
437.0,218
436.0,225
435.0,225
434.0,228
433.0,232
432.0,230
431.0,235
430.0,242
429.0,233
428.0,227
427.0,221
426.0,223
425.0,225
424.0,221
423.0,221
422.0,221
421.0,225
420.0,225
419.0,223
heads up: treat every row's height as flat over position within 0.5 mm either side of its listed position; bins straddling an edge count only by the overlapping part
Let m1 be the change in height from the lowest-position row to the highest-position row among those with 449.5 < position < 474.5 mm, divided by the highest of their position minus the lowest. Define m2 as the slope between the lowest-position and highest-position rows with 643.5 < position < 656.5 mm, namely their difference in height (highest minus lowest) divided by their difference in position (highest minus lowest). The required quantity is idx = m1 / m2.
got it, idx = 0.4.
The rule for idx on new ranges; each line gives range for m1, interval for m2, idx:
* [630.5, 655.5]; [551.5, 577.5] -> -1.4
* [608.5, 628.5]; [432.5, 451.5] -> -1.2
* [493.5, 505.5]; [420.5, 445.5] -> -2.8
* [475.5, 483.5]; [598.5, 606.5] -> 2.7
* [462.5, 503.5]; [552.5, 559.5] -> -0.6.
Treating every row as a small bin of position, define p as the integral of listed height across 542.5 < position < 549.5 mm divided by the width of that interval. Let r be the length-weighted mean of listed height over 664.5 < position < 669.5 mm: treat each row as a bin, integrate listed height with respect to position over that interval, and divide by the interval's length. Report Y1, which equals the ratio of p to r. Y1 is 0.9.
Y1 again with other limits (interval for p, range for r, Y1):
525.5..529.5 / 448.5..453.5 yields 0.9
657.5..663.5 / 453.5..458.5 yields 1.1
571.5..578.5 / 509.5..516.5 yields 1.2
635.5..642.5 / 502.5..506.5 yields 1.3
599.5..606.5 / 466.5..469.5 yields 1.0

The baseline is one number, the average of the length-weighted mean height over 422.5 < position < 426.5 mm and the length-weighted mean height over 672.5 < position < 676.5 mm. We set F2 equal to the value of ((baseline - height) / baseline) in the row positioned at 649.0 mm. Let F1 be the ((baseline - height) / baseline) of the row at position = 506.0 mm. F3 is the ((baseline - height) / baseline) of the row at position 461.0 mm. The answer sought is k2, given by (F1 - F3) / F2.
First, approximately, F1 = 0.16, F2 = 0.04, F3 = 0.27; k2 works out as -3.0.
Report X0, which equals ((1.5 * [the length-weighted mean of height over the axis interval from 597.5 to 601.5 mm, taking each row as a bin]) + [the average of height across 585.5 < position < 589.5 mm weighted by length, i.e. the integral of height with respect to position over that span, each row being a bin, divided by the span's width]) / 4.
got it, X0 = 150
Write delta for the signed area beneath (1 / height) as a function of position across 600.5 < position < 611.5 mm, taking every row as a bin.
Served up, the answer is 0.05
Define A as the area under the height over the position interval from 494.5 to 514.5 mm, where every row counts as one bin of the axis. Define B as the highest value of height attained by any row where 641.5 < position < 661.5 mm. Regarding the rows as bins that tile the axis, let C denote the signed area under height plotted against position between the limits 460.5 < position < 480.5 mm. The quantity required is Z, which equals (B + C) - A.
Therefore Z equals 417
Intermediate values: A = 3969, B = 251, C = 4135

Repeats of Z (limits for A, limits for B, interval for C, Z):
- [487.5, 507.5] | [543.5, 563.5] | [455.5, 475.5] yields 337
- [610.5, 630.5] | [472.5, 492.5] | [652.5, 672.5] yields 155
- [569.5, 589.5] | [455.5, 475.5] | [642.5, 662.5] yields 141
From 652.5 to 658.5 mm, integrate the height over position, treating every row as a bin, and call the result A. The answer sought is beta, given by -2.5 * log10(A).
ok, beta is -7.91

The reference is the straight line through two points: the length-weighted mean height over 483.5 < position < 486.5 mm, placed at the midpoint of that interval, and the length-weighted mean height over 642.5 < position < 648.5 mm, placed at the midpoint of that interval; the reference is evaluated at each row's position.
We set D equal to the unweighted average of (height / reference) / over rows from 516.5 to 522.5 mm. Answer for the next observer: 1.01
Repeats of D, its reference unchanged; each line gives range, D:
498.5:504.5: 1.02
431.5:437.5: 1.21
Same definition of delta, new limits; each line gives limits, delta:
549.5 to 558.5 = 0.04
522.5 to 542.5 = 0.10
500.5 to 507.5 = 0.03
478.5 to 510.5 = 0.16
